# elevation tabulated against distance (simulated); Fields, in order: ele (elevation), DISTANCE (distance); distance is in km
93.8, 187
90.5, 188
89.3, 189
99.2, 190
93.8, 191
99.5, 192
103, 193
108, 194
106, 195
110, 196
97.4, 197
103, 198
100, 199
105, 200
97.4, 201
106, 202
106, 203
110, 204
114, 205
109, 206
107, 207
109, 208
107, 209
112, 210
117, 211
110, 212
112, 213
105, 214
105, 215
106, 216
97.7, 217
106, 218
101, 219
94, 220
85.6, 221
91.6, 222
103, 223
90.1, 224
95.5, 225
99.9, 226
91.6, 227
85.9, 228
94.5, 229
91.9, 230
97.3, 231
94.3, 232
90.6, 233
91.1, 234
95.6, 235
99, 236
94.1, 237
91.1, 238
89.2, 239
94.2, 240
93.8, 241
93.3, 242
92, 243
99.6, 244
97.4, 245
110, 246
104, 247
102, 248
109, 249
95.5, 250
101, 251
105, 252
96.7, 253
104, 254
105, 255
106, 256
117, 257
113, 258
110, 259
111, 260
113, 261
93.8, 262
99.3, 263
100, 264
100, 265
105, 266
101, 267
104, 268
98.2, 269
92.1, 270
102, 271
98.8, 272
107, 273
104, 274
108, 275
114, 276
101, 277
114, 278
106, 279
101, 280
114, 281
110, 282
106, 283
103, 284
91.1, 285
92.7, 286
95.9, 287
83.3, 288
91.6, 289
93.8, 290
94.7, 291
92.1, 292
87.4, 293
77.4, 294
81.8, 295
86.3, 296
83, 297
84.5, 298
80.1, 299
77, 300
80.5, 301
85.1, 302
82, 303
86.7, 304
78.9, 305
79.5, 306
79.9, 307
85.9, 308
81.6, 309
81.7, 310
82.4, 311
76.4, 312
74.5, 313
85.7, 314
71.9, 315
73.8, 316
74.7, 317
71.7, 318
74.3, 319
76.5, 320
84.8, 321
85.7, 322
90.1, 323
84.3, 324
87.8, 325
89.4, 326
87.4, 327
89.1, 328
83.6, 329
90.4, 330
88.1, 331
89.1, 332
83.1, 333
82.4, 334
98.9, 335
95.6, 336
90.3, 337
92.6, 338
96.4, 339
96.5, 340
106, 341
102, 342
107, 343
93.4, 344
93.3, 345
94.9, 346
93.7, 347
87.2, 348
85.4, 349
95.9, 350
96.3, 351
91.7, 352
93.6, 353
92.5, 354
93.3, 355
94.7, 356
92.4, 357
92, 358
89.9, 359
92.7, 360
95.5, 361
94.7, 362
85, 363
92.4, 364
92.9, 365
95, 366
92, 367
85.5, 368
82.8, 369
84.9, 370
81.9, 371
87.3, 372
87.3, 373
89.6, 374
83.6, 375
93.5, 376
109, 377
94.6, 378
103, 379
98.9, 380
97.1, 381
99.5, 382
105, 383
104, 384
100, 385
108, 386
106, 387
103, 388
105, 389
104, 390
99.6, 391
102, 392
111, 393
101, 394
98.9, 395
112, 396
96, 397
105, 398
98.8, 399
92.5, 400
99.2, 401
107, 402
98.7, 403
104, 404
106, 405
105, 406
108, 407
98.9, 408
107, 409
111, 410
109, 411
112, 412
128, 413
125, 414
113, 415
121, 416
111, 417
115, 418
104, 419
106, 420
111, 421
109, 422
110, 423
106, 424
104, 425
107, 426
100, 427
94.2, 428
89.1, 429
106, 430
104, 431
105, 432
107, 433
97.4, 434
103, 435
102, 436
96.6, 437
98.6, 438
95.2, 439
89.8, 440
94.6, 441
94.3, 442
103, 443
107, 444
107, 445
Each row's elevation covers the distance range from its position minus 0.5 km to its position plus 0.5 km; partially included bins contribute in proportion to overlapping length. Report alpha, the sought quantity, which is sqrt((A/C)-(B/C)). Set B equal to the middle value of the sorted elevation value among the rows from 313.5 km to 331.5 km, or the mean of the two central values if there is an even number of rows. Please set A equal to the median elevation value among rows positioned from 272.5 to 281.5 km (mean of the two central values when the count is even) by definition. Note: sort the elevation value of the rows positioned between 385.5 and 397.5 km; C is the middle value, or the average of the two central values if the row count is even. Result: 0.46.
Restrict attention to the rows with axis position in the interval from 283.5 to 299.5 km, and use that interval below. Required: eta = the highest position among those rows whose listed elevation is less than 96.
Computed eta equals 299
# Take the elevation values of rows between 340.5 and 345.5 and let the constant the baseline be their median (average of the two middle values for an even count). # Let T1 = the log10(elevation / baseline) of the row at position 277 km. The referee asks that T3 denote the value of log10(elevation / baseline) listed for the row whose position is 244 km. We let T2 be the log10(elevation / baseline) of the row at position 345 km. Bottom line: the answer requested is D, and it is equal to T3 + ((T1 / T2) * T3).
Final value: -0.01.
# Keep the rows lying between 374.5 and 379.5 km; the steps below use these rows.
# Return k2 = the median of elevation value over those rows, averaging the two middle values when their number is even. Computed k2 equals 95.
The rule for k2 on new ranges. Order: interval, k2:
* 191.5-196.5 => 106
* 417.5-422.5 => 109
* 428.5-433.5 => 105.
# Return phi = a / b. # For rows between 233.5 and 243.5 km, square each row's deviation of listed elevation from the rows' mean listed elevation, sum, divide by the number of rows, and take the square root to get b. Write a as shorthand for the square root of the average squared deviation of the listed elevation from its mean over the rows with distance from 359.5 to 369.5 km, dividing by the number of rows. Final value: 1.69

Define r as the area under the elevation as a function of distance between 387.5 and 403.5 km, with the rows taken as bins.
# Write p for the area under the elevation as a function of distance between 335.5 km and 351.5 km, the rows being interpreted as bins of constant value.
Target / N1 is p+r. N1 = 3160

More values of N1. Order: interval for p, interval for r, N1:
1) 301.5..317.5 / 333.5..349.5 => 2796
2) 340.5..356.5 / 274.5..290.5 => 3146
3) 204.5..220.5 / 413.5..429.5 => 3437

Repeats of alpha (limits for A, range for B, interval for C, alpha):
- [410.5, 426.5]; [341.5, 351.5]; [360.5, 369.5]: 0.42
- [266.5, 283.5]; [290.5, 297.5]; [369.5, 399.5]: 0.42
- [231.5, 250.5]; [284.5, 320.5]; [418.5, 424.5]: 0.34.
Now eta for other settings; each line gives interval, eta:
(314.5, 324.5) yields 324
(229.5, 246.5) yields 243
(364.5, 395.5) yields 378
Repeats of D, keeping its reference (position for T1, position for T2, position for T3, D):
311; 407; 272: 0.04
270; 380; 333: -0.38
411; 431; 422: 0.13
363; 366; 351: -0.09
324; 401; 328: -0.46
